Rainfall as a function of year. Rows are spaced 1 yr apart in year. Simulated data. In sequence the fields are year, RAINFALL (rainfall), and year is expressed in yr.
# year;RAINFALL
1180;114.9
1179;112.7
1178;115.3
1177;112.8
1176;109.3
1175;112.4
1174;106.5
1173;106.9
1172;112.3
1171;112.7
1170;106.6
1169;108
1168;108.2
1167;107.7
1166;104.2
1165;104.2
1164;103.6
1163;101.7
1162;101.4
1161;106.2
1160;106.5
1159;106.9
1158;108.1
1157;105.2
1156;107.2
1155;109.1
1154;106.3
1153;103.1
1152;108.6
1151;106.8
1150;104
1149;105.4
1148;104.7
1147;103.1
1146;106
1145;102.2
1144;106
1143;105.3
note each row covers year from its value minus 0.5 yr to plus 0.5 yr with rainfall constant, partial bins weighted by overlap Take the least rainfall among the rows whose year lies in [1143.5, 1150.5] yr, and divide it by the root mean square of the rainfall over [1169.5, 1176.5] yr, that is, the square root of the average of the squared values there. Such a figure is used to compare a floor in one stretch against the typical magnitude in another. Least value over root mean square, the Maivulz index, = 0.933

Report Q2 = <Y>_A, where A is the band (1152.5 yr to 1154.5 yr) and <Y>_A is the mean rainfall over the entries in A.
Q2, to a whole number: 105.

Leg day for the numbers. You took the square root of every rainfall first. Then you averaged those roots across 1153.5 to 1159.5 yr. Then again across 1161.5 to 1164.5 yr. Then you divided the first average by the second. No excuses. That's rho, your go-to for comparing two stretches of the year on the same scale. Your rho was 1.02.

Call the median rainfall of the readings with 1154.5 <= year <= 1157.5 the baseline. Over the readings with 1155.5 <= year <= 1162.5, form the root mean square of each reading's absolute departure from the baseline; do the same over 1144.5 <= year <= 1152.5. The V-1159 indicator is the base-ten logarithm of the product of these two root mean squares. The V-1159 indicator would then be 0.83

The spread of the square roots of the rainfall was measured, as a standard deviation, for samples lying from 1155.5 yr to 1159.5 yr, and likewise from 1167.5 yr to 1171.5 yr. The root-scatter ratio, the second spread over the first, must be 2.2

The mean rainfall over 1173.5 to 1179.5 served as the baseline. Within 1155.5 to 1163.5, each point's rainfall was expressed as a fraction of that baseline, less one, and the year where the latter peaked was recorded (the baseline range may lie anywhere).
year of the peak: 1158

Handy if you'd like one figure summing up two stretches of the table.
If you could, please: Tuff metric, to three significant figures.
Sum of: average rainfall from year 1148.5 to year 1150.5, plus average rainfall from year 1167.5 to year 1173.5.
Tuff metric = 214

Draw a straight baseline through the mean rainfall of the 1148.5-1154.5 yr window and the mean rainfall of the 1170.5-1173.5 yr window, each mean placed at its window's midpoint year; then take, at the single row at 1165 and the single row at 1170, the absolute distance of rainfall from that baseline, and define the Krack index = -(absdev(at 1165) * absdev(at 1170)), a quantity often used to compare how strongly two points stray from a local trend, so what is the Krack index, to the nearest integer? -17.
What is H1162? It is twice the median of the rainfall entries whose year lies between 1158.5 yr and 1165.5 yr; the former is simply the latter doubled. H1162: 208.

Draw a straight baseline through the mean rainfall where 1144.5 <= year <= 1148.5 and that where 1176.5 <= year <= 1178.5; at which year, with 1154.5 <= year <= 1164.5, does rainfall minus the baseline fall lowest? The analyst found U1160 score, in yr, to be 1163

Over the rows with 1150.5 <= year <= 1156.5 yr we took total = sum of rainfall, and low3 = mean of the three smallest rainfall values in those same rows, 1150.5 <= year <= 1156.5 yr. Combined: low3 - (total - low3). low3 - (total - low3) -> -430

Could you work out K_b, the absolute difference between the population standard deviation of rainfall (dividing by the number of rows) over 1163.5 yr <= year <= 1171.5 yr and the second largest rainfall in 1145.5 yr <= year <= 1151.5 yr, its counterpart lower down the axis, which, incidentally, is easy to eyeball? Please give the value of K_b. 103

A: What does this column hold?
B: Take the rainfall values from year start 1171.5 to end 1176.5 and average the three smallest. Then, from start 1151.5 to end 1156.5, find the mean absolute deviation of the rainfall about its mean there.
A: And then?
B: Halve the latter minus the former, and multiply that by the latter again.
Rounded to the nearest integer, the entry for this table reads -91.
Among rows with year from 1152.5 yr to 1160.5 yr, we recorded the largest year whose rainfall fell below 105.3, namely 1157 yr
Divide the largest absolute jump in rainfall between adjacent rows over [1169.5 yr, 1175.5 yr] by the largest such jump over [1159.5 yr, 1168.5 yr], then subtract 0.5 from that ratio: 0.77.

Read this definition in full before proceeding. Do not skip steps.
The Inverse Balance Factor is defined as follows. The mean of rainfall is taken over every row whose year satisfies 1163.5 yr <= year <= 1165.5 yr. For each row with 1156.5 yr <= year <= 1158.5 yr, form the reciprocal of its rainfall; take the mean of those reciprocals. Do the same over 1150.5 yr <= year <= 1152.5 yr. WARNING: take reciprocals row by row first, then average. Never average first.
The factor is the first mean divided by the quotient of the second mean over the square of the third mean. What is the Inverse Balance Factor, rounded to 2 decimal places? 0.96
